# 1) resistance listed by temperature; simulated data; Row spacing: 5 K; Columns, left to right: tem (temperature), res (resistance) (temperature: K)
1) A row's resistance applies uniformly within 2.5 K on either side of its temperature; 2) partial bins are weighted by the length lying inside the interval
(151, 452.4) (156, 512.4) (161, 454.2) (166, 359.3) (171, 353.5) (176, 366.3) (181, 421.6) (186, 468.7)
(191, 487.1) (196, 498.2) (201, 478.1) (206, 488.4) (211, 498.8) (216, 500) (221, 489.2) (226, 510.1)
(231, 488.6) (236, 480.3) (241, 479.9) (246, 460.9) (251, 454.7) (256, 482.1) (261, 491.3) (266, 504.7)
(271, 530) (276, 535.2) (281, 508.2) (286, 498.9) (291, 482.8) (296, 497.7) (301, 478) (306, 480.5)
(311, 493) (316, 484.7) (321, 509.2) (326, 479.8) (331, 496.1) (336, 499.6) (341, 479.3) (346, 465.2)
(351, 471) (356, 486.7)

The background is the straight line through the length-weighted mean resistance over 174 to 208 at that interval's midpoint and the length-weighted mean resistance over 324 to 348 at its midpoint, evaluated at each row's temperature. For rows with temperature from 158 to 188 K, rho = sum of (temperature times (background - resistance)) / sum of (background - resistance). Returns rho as 171.6 K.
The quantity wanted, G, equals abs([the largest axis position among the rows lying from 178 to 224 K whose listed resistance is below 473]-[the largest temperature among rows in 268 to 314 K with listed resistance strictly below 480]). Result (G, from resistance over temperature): 115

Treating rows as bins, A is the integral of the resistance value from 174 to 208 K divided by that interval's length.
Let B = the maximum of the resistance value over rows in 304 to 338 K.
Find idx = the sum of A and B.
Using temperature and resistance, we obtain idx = 968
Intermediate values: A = 459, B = 509.2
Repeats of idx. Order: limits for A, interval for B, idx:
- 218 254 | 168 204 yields 979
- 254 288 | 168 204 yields 1006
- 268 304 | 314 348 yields 1013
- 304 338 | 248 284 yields 1027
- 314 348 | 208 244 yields 998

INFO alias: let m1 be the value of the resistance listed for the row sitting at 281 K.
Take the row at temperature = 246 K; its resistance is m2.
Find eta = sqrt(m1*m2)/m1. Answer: 0.95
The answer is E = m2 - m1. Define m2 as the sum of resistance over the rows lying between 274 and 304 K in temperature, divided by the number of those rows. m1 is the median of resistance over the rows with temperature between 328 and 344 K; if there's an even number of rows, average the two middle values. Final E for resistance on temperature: 4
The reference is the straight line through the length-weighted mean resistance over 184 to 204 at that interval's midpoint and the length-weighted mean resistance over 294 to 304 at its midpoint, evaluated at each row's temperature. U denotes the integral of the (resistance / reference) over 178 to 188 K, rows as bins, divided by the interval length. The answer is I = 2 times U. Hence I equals 1.82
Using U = 0.91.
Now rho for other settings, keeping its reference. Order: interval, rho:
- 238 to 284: 272.2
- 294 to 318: 303.4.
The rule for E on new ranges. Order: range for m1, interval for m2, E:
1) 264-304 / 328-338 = -4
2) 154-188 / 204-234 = 74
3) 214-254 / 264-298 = 24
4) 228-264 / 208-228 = 19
